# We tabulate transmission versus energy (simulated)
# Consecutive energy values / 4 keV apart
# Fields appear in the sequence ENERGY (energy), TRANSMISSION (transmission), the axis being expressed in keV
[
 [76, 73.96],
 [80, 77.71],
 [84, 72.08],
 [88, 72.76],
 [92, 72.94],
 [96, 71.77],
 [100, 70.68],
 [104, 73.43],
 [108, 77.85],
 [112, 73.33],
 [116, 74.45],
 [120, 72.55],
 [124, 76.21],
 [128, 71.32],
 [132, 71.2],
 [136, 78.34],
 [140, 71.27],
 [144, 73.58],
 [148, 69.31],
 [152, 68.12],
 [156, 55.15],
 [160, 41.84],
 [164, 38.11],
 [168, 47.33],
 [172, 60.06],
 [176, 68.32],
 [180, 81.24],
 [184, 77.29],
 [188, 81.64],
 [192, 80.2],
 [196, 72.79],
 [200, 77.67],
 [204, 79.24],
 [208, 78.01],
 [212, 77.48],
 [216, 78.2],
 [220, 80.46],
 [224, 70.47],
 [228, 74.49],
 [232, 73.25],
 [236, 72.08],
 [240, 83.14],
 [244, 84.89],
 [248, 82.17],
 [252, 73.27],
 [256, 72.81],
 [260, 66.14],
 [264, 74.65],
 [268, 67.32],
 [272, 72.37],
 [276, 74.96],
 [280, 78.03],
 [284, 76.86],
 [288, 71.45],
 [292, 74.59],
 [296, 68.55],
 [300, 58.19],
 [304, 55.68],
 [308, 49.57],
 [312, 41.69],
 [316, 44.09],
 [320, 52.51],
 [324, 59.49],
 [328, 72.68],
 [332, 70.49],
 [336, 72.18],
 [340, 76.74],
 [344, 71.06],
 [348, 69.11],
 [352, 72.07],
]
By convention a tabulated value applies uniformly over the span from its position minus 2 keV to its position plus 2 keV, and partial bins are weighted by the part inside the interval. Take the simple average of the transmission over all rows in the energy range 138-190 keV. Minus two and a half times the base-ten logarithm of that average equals -4.52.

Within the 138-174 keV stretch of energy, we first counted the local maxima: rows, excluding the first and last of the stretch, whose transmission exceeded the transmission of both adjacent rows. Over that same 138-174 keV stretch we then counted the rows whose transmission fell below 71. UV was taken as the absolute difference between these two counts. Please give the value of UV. 6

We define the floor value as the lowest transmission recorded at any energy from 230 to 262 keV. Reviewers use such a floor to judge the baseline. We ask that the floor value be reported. 66.14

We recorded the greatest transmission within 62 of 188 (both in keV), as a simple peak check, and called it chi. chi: 84.89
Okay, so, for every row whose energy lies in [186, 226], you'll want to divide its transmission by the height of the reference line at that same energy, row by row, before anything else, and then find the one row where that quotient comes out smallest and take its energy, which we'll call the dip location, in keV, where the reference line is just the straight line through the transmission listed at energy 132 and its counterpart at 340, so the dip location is 224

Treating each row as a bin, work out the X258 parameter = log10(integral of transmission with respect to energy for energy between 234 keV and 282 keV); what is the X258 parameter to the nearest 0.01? 3.56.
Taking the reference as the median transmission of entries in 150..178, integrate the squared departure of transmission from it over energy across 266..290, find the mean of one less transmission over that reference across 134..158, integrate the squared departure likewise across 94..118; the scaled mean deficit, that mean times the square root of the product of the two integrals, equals -2138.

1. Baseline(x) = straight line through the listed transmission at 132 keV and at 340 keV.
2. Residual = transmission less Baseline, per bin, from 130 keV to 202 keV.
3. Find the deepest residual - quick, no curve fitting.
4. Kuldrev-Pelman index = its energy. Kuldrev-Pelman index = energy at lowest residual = 164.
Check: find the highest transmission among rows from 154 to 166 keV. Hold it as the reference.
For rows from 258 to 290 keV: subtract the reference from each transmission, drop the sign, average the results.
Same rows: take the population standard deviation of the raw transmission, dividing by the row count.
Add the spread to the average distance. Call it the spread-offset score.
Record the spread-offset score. 21.6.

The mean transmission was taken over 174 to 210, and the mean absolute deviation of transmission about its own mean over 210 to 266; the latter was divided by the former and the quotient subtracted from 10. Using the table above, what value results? 9.94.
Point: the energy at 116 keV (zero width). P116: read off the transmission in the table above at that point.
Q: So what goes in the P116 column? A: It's 74.45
